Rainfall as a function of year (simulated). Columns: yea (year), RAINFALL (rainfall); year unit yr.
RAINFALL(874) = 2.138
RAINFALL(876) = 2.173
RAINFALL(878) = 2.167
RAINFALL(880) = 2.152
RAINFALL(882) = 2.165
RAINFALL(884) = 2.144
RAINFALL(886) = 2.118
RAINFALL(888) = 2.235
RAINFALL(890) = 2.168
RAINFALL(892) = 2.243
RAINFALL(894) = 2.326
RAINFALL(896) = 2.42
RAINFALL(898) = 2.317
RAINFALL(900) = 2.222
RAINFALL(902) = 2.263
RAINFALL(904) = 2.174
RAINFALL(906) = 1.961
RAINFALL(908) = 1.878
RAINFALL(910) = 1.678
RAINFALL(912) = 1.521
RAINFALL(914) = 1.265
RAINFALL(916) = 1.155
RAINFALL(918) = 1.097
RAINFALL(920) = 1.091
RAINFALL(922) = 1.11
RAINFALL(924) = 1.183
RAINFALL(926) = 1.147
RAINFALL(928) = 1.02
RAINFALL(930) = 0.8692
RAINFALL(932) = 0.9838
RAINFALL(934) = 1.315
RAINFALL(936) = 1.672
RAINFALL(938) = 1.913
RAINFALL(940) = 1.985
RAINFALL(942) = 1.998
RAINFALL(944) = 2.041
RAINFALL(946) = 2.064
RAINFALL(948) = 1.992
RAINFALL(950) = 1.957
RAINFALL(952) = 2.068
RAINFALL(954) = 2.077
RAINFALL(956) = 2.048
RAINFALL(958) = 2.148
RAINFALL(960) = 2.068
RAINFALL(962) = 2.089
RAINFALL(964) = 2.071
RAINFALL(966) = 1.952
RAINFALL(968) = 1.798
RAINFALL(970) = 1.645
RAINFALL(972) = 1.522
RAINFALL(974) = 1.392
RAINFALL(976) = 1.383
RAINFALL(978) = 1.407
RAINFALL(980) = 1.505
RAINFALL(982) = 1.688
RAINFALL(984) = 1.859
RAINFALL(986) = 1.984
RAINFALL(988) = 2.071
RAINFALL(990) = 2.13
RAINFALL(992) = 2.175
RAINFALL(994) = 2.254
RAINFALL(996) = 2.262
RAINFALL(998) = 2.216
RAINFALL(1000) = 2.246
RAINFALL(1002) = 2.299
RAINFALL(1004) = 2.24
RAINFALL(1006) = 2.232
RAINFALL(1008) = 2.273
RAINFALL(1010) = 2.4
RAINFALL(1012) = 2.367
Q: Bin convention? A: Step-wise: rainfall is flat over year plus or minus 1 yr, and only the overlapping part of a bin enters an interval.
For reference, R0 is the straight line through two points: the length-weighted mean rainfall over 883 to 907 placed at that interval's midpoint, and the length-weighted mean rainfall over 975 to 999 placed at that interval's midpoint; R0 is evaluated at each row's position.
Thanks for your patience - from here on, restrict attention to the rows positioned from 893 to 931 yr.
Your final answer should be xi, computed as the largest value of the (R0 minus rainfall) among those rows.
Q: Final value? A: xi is 1.2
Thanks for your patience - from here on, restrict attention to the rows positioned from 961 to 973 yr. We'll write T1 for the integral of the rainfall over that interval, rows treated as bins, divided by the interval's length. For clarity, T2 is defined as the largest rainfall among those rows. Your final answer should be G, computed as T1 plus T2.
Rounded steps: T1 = 1.85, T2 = 2.089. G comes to 3.9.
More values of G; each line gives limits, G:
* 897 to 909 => 4.5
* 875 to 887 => 4.3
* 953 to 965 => 4.2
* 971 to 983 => 3.2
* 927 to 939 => 3.2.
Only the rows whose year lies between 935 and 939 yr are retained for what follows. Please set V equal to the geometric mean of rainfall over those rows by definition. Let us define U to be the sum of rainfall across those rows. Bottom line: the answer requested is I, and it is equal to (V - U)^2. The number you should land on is 3.2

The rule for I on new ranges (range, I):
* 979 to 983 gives 2.6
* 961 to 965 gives 4.3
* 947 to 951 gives 3.9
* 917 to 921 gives 1.2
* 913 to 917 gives 1.5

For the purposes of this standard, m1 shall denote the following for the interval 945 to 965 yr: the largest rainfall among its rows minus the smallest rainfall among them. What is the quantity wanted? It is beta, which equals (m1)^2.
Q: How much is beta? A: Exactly 0.04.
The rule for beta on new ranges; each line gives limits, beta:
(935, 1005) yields 0.84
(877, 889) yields 0.01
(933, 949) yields 0.56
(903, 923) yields 1.17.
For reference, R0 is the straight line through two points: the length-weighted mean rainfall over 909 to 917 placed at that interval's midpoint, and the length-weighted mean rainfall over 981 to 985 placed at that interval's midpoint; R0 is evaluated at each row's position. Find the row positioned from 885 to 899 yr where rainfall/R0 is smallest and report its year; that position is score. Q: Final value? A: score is 886 yr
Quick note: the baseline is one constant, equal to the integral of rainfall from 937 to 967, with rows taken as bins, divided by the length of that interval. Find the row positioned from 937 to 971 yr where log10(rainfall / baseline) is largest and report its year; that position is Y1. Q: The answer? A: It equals 958 yr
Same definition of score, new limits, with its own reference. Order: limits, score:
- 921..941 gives 930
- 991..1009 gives 1006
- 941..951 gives 950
